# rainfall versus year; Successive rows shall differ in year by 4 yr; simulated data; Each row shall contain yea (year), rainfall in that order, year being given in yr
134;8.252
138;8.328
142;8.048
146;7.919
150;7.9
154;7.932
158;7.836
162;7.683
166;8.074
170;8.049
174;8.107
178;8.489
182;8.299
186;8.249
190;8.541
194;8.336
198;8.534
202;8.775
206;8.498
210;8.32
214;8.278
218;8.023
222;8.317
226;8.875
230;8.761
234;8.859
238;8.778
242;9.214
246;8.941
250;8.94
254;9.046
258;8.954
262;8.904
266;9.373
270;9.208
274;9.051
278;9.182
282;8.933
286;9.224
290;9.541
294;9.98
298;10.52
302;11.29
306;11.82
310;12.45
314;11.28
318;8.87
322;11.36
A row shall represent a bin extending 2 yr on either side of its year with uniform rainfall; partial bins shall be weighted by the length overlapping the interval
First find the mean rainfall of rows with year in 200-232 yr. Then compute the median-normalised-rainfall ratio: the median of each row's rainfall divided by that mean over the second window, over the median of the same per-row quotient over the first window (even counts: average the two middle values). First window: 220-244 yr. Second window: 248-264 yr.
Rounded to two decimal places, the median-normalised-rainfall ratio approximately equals 1.01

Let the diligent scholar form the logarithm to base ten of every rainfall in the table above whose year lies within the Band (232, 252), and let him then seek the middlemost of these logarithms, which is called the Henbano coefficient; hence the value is 0.95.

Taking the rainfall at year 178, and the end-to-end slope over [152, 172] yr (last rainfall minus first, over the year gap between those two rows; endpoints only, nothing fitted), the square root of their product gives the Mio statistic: 0.25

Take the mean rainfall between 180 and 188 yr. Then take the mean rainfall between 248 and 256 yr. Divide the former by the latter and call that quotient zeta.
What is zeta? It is 0.92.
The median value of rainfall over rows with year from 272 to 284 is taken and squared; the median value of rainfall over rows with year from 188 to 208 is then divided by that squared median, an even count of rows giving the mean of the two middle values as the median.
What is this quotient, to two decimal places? 0.10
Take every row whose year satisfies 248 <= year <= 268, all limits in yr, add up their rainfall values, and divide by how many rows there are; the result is 9.0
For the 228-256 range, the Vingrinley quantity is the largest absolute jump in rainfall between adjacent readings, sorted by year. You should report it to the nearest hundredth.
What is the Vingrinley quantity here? 0.44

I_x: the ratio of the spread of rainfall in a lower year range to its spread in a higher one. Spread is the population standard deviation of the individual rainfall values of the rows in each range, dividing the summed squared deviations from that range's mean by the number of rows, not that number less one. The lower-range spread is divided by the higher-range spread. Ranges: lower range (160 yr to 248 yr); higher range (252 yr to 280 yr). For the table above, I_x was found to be 2.39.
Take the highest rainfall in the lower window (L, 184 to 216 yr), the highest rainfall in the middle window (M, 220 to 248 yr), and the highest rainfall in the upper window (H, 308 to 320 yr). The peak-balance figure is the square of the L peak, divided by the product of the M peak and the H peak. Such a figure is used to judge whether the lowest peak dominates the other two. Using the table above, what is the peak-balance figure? 0.67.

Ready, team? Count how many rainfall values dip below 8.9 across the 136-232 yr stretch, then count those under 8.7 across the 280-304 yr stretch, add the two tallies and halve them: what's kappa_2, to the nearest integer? 12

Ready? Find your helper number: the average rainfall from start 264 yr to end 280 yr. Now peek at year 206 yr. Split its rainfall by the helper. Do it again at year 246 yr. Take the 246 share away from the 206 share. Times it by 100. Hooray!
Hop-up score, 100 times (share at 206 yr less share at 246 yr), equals -4.8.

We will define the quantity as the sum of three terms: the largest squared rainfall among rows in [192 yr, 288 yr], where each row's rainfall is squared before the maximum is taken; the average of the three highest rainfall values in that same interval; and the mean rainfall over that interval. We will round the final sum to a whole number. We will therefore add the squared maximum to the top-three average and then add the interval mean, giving 106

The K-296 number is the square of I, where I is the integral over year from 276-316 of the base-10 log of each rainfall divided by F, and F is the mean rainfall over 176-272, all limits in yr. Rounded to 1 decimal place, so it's 9.3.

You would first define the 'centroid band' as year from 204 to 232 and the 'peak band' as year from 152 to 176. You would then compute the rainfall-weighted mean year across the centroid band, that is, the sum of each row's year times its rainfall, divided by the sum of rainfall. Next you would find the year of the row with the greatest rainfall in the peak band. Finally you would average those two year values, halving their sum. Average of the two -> 196.1 yr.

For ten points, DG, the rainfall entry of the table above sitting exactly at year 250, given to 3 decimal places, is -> 8.940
